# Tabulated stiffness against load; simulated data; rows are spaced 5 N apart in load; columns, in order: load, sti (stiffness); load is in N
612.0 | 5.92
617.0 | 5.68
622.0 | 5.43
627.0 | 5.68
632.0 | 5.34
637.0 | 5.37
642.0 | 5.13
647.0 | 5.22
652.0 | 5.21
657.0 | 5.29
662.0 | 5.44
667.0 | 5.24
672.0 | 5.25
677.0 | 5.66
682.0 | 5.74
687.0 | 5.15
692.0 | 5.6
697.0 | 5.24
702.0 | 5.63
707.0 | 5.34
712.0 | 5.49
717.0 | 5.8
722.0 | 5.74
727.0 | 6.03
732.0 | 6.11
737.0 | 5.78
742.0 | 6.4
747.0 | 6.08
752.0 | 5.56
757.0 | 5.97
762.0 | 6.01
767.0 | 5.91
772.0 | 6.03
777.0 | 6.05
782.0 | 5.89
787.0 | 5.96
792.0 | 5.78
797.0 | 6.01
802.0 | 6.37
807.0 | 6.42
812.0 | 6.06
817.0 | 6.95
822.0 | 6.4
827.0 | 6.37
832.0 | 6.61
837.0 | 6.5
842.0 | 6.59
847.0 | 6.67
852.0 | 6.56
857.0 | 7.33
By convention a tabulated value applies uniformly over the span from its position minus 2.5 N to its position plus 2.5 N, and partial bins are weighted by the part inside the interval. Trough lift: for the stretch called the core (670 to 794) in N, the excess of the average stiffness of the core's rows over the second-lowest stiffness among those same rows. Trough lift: 0.53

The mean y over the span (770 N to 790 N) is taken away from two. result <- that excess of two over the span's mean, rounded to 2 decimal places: -3.98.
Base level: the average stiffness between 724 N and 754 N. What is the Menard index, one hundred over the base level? 16.7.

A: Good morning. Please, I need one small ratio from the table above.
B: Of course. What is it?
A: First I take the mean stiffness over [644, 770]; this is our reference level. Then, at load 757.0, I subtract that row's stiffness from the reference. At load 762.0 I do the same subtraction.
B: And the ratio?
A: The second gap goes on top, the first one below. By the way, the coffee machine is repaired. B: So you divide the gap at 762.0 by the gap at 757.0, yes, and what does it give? 1.1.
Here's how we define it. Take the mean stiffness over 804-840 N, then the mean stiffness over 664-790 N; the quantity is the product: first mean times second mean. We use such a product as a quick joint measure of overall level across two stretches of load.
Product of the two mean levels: 37.2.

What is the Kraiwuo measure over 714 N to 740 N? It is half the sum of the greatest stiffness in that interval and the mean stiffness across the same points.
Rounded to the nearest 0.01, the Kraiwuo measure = 6.00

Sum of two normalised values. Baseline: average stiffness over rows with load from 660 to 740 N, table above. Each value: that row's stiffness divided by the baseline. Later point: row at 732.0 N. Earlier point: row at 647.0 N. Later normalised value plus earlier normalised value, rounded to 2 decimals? 2.03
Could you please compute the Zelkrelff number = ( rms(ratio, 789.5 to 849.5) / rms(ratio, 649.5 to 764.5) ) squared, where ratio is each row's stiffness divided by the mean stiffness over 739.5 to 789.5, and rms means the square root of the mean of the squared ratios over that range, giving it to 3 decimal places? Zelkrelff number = 1.283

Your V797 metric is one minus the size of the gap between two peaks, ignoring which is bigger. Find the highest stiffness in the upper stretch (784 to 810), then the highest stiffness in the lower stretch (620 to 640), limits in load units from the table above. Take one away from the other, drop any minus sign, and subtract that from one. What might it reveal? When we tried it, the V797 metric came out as 0.3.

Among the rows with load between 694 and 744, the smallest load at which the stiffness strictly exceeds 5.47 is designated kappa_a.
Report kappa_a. 702.0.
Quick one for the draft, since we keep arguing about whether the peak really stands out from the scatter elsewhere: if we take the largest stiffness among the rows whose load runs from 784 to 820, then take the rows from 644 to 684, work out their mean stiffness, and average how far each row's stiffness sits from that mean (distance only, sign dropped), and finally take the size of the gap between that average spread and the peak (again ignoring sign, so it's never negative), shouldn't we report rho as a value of 6.8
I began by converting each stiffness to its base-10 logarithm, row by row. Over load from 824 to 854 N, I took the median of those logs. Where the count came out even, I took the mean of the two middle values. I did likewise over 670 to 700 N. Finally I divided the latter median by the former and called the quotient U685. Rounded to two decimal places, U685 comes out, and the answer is 0.90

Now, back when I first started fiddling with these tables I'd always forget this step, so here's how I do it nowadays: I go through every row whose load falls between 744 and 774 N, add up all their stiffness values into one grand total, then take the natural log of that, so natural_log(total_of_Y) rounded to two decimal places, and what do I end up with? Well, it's 3.57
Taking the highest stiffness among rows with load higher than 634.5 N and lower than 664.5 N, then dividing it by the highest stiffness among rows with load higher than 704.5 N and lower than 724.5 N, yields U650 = 0.94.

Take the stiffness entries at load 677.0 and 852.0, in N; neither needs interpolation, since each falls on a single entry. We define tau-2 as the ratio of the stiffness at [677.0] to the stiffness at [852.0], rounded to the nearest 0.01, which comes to 0.86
